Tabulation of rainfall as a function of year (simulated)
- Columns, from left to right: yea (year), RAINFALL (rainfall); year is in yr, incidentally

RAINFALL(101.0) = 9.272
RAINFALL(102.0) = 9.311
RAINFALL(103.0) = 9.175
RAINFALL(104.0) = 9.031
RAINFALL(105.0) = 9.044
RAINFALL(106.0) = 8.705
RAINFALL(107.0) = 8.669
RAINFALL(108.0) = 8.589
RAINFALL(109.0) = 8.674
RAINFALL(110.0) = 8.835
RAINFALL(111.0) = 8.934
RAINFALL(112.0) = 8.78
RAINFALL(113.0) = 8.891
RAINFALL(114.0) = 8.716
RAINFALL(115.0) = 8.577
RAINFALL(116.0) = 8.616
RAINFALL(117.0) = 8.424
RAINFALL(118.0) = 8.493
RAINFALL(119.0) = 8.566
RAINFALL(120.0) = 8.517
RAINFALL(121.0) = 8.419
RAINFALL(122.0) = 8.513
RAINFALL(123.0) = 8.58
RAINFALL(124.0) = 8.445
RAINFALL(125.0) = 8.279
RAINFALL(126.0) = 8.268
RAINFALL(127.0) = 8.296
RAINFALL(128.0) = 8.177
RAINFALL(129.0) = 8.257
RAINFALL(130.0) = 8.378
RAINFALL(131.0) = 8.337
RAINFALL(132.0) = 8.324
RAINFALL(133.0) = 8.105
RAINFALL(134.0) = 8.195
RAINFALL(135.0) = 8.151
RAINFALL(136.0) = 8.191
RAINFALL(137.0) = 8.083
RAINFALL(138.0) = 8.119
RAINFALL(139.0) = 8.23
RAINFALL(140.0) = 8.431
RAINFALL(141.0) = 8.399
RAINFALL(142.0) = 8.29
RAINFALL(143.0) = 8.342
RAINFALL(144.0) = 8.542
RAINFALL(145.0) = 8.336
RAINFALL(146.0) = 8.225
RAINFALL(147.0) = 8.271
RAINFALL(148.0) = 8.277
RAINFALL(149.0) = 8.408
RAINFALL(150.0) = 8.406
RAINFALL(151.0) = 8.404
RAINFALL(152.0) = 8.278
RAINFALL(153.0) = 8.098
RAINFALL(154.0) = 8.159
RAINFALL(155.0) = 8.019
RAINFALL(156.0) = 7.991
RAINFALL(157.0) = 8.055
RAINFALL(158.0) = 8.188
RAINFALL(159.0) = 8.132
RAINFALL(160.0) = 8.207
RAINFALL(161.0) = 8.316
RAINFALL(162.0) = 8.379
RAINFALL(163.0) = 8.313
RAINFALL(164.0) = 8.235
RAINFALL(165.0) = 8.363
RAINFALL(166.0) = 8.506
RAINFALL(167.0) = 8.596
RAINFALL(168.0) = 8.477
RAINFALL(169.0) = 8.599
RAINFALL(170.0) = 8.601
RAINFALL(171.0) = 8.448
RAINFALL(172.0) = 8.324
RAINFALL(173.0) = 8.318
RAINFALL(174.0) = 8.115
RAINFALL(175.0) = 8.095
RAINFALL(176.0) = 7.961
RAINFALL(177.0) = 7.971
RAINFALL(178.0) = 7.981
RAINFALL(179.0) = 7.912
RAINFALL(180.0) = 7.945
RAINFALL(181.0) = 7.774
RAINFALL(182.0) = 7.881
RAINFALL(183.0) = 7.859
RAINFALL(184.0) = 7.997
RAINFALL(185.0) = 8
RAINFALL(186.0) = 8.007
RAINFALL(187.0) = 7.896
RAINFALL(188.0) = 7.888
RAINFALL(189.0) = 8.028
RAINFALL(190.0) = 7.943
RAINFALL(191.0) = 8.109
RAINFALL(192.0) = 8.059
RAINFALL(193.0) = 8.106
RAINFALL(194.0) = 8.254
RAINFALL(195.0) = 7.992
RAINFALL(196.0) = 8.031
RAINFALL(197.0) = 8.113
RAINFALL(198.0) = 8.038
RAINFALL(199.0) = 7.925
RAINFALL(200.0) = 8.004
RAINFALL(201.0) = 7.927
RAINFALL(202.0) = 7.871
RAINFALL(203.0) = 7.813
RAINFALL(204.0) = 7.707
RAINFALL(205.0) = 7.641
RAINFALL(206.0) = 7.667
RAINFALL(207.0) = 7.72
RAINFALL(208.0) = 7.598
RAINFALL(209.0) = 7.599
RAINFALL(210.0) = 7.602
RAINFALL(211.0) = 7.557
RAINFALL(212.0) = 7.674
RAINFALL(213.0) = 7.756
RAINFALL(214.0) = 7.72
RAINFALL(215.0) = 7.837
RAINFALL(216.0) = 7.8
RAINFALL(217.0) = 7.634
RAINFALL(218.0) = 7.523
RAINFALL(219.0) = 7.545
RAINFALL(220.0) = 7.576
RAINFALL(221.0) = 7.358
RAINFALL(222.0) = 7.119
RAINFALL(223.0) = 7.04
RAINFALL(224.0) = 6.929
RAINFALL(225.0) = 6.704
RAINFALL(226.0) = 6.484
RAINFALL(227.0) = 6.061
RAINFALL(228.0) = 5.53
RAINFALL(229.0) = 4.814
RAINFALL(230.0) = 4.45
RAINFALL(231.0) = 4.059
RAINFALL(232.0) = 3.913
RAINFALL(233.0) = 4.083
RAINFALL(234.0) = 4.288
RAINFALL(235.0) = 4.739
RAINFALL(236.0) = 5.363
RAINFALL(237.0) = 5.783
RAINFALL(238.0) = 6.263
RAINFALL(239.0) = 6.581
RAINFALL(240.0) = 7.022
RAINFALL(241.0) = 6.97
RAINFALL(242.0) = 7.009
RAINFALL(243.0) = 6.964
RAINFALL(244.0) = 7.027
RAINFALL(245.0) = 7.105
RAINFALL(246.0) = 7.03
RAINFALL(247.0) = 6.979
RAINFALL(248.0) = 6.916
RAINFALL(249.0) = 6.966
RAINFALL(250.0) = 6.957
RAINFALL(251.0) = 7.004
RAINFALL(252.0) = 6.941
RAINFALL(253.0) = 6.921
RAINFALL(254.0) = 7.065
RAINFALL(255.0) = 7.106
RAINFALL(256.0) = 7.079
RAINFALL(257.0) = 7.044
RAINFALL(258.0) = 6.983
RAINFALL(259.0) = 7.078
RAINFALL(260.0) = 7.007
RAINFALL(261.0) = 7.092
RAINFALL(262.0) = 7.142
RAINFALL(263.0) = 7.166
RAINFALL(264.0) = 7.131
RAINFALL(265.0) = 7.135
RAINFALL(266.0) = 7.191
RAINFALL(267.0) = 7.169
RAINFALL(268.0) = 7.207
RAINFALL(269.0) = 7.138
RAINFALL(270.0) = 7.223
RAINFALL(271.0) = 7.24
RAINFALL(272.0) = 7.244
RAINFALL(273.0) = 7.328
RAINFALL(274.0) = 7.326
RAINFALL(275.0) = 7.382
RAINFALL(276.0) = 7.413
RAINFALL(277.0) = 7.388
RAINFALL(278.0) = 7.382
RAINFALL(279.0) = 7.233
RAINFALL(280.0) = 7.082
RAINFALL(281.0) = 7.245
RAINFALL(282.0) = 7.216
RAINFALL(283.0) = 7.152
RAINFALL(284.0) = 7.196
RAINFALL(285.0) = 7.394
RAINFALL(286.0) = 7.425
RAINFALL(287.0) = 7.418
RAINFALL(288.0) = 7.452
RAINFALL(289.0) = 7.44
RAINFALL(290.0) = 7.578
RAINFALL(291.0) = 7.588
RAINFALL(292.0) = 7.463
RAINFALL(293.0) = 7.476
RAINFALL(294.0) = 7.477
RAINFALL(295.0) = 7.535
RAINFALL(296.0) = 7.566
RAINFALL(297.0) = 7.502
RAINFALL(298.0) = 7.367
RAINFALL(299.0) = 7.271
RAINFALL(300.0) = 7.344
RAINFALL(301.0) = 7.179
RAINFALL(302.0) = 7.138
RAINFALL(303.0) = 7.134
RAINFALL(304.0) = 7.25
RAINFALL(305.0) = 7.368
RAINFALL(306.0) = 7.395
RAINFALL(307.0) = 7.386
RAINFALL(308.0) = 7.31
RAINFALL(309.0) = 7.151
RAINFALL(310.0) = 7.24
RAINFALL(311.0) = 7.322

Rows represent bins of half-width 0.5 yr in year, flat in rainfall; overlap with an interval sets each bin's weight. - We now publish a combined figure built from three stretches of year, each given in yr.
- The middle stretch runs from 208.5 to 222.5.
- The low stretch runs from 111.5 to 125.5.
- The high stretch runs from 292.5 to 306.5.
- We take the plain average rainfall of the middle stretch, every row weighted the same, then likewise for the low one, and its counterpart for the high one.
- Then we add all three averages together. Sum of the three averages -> 23.5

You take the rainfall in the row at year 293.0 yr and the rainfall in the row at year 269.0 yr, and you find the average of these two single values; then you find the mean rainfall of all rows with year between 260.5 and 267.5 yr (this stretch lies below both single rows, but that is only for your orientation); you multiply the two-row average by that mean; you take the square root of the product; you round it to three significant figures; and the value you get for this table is 7.23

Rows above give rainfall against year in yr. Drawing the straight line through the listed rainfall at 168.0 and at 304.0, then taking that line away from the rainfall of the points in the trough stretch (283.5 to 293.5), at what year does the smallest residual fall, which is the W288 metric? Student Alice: 284.0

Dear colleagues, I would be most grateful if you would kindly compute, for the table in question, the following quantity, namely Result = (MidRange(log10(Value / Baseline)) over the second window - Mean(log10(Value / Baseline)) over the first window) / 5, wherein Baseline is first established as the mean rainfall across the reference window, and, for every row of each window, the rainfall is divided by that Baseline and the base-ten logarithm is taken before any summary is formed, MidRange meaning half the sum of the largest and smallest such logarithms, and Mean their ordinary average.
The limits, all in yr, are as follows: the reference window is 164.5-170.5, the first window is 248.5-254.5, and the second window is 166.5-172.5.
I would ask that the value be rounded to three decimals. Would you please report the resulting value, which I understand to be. 0.017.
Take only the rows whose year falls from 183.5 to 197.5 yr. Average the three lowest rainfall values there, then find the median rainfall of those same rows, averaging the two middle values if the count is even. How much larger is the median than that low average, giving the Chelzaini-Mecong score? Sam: 0.11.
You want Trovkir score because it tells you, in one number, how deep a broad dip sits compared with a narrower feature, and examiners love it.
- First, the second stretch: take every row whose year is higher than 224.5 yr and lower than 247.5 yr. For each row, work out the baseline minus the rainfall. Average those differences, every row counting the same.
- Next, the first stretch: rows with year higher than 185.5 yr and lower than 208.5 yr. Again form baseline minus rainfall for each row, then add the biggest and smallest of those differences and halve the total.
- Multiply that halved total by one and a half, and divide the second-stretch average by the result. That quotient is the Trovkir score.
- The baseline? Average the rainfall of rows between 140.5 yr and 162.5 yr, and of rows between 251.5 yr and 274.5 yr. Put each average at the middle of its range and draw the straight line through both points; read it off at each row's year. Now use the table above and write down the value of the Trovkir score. -6.0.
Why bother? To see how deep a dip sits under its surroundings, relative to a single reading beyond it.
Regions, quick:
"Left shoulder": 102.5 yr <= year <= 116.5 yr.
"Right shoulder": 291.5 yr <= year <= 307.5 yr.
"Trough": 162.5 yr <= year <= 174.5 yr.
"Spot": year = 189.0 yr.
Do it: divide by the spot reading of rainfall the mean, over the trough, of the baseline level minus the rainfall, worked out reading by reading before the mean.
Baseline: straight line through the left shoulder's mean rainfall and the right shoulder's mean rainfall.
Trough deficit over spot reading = -0.006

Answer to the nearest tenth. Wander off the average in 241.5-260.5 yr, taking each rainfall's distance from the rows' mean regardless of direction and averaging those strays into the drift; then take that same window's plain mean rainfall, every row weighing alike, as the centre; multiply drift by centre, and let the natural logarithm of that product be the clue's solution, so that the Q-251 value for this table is -1.1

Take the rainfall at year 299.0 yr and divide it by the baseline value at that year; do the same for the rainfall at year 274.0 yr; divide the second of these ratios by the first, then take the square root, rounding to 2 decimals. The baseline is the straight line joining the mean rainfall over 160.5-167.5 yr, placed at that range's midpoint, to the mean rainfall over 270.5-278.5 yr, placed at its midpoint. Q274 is 0.99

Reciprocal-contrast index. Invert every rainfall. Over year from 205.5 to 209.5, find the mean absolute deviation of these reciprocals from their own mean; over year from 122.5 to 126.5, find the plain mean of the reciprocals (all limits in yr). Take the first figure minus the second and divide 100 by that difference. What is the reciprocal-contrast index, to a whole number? -845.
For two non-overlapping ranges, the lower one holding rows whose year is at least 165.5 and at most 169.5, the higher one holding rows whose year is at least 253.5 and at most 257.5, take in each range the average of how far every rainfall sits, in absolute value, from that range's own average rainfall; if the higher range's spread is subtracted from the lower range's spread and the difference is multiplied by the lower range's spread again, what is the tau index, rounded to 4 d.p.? 0.0018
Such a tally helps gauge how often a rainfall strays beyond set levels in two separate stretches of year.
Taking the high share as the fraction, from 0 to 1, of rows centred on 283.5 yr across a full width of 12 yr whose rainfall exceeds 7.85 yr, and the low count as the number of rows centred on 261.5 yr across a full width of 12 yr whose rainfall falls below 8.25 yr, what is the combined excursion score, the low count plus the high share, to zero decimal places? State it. 12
